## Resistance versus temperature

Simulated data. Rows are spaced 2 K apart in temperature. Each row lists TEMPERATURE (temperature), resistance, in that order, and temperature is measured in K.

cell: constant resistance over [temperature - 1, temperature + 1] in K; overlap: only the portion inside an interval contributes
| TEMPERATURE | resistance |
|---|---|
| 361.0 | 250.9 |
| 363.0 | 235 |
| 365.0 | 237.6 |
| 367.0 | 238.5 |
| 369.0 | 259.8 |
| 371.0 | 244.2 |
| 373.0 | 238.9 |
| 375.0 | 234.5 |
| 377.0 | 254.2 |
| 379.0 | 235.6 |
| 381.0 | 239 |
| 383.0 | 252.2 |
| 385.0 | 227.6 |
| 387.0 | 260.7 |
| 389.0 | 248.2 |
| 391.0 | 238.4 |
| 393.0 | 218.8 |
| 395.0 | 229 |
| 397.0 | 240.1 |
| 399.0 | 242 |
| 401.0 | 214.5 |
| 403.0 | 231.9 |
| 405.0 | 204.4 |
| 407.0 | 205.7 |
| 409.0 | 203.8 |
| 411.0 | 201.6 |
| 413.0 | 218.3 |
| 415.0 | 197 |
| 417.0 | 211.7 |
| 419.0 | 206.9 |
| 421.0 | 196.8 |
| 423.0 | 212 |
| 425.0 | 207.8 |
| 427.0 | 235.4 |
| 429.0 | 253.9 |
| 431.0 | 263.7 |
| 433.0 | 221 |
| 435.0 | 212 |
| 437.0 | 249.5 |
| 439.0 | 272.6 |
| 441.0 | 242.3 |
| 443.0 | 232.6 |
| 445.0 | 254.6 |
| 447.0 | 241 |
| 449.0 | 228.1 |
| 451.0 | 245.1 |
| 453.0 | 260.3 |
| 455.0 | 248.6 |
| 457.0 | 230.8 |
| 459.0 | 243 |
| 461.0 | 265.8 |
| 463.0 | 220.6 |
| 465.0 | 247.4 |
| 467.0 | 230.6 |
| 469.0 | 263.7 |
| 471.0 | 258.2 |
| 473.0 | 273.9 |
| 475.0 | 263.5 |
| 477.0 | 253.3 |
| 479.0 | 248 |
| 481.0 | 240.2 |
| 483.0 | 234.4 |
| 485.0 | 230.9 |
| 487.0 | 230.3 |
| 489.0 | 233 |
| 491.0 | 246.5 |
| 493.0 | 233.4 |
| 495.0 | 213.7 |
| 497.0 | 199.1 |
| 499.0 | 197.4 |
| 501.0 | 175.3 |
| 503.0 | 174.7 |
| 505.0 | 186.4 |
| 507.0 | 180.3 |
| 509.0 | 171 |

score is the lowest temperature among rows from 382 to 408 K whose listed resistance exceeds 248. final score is 383.0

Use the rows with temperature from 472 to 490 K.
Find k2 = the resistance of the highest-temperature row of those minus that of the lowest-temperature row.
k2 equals -41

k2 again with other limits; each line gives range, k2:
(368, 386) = -32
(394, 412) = -27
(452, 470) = 3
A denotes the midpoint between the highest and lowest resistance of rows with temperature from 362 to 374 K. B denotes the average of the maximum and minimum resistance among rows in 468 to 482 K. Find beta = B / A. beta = 1.0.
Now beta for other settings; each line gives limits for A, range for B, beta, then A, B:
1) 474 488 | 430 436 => 1.0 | 247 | 238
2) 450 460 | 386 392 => 1.0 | 246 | 250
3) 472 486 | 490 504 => 0.8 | 252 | 211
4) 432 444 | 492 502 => 0.8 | 242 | 204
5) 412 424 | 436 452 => 1.2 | 208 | 250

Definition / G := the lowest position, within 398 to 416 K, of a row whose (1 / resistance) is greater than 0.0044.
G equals 401.0 K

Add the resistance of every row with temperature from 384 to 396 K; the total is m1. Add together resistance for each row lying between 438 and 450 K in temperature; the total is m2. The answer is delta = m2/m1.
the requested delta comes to 1.03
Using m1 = 1423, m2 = 1471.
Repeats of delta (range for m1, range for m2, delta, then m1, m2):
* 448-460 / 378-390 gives 1.01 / 1456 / 1463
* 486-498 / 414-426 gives 0.91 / 1356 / 1232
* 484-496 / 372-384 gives 1.05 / 1388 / 1454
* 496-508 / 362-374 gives 1.31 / 1113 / 1454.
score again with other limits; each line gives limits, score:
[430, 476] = 431.0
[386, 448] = 387.0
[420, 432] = 429.0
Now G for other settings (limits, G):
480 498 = 495.0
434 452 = 435.0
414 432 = 415.0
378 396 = 393.0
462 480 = 463.0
